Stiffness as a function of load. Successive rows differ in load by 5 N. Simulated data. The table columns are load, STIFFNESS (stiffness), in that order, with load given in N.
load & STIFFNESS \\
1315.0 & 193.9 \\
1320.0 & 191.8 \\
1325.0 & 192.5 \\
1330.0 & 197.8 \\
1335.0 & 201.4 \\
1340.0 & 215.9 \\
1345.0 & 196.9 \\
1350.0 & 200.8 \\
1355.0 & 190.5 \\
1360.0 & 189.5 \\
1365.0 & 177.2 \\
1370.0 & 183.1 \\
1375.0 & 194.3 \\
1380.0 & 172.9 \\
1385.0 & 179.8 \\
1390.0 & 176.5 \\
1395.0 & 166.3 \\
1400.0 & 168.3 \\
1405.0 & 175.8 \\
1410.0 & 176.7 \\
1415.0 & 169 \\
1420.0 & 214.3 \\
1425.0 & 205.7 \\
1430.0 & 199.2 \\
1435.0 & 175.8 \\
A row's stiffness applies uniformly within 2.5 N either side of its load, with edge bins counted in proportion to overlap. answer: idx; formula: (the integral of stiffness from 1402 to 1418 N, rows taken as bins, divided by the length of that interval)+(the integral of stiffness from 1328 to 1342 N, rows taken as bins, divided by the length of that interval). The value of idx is 380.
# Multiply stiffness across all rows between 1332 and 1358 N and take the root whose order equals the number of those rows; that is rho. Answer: 201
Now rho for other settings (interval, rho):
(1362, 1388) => 181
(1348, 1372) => 188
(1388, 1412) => 173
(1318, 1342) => 200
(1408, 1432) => 192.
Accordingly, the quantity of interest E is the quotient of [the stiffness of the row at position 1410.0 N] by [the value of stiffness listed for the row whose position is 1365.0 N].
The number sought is 1.00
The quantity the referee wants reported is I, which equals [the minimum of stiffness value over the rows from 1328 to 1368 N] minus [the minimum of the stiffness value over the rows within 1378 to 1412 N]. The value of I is 11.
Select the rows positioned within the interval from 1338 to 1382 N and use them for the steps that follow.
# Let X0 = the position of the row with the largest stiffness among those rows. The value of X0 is 1340.0 N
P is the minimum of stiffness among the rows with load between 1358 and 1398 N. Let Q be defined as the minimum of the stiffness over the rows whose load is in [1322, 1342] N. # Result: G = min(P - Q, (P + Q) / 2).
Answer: -26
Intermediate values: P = 166.3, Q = 192.5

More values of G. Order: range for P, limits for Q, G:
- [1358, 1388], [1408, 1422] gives 4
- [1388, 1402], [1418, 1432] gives -33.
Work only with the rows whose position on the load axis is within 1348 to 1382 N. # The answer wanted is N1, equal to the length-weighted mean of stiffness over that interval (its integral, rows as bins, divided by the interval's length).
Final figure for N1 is 187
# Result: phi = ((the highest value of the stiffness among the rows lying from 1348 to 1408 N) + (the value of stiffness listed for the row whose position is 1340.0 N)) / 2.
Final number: 208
